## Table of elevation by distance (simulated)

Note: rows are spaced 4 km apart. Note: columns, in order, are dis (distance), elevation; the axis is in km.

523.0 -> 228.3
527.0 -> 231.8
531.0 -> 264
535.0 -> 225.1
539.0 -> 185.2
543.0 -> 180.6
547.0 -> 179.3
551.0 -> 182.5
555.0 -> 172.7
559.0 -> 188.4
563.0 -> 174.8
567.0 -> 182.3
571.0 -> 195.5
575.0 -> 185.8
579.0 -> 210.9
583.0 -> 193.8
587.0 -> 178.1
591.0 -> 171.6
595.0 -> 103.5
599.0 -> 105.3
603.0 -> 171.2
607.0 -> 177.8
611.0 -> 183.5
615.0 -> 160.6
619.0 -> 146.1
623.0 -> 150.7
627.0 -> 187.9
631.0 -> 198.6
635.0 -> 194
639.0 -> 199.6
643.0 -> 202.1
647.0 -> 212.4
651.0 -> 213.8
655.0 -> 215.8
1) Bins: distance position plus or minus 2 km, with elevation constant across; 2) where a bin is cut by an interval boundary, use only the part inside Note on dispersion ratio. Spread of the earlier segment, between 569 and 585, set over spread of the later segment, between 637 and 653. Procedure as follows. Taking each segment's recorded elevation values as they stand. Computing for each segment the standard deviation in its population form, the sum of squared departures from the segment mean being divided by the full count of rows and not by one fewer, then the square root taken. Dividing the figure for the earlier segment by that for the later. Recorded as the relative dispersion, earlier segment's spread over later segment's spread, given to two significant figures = 1.5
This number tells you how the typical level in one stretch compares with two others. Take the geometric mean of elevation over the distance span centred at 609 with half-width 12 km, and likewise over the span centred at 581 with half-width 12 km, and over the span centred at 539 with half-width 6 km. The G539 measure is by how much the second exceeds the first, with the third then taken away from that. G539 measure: -162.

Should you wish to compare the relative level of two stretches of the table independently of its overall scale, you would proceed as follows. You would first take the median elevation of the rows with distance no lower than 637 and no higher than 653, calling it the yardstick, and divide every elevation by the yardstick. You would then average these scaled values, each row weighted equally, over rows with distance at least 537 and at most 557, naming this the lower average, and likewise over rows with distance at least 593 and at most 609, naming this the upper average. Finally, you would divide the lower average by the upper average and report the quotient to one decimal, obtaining 1.3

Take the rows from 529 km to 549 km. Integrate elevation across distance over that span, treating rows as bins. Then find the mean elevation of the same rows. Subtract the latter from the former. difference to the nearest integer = 3930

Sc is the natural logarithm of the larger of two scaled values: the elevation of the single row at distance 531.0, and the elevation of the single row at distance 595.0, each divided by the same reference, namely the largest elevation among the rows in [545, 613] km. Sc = 0.22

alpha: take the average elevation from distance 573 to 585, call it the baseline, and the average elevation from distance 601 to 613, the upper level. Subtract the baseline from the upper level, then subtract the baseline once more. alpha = -216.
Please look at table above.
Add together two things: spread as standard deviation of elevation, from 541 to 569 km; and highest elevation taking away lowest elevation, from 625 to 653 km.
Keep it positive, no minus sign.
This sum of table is 31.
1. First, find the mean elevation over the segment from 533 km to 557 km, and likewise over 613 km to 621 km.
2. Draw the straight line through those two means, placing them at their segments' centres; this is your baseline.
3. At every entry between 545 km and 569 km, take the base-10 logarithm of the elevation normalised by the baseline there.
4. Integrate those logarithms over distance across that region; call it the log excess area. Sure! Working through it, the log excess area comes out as -0.1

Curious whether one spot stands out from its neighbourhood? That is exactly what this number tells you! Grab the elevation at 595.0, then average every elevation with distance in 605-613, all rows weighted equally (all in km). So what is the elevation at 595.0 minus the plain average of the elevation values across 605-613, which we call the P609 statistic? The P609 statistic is -77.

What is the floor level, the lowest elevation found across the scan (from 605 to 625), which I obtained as 146.1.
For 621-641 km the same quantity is 150.7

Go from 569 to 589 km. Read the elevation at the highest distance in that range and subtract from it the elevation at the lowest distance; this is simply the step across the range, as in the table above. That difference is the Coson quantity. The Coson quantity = -17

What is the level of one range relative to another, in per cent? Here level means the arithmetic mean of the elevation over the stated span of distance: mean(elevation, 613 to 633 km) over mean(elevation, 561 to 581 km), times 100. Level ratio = 89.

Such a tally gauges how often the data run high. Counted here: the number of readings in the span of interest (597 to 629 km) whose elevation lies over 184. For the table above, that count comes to 1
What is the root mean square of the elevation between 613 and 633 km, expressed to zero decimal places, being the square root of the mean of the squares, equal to 170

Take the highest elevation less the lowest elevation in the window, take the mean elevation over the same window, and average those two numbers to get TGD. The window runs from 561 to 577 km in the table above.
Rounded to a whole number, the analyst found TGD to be 103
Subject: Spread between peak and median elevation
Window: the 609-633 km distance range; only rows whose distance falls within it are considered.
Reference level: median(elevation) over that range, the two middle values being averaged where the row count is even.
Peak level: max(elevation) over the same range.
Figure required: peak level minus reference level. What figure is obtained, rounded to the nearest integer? 27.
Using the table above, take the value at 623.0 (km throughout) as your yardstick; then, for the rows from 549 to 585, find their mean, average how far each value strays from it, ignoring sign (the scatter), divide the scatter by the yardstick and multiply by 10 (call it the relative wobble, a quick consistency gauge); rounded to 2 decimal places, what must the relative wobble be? 0.57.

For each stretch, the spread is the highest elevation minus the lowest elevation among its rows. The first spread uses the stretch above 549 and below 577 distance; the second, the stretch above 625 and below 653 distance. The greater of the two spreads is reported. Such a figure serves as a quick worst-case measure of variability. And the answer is 26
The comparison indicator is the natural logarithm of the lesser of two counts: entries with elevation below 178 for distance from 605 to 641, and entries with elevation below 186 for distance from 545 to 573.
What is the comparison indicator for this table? 1.4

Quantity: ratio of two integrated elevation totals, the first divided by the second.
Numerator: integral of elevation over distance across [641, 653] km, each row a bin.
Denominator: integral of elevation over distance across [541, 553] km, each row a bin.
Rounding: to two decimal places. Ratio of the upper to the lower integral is 1.16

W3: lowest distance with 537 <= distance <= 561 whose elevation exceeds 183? 539.0 km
